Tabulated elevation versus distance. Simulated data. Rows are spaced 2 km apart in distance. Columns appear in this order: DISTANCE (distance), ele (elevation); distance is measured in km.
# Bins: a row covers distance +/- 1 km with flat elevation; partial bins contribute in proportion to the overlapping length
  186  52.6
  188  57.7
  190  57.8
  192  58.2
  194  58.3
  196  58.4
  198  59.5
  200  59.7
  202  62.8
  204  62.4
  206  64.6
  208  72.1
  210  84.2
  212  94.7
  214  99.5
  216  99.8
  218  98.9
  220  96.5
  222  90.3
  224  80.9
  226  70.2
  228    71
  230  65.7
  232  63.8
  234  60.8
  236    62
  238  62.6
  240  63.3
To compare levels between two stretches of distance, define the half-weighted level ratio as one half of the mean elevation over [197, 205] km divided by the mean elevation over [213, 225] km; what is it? 0.32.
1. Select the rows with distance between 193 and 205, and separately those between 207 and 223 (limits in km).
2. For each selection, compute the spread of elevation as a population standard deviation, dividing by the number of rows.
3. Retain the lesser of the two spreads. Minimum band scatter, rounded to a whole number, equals 2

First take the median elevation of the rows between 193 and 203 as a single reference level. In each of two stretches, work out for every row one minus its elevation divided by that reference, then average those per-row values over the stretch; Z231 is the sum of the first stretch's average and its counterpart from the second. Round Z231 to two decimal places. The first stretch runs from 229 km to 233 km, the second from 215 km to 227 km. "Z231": -0.59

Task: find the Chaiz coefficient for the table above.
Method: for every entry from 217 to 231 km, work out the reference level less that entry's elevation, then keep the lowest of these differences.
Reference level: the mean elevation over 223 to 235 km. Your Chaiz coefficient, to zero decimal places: -30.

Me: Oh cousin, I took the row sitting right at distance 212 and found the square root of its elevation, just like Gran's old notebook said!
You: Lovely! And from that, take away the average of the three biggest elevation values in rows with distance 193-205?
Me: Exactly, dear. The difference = -52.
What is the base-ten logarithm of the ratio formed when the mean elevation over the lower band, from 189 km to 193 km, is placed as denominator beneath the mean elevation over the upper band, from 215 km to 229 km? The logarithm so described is 0.18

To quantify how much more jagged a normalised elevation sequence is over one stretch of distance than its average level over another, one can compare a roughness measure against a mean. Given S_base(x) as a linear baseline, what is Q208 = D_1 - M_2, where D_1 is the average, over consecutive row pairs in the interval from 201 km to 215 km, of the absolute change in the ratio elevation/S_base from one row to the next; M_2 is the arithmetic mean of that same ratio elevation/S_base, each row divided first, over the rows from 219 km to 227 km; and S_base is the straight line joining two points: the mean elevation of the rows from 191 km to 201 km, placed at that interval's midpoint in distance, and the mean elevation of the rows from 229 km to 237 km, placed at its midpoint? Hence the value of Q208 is -1.26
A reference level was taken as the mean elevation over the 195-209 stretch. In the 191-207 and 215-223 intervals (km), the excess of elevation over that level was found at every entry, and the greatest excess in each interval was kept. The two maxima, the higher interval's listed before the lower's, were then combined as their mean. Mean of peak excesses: 19.4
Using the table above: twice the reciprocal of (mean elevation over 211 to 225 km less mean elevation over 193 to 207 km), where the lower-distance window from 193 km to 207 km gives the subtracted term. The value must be 0.060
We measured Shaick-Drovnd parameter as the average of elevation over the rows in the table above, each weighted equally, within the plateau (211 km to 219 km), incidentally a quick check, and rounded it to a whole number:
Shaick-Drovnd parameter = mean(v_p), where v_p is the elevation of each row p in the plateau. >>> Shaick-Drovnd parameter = 98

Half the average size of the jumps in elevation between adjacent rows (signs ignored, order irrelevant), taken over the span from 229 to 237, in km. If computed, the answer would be 1.0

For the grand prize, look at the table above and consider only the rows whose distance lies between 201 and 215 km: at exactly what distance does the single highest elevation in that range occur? 214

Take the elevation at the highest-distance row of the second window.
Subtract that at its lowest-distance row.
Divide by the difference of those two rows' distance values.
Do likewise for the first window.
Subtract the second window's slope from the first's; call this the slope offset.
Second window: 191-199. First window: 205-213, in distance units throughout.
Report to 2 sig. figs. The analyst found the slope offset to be 4.8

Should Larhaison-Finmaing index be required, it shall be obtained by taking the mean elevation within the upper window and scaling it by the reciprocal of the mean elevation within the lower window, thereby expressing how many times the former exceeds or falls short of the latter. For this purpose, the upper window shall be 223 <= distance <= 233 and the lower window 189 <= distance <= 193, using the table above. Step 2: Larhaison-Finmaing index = 1.21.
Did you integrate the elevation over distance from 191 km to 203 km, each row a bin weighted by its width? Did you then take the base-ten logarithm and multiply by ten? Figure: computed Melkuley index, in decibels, 28.5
